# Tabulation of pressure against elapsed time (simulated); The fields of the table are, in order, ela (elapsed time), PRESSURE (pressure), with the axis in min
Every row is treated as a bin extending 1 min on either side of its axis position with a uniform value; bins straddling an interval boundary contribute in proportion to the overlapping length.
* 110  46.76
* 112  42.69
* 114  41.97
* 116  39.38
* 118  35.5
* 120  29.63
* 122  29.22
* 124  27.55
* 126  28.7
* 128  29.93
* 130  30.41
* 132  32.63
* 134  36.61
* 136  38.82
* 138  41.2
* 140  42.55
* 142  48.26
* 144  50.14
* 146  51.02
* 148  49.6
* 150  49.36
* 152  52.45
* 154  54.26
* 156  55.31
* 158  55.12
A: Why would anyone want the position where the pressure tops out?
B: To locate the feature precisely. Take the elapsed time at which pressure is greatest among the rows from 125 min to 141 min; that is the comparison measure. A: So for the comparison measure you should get 140 min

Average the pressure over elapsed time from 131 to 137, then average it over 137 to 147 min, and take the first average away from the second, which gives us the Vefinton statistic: 11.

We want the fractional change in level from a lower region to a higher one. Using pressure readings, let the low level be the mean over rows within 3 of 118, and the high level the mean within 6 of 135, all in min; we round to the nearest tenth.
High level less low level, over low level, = 0.1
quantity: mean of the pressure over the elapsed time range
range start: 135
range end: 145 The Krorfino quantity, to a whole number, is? 44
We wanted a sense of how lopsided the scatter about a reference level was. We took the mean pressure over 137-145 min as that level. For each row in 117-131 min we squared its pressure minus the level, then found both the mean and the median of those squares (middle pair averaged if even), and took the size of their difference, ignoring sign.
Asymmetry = 10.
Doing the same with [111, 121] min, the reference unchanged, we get 45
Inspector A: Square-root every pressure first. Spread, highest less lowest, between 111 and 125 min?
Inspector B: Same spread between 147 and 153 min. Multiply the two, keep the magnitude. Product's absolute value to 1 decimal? 0.3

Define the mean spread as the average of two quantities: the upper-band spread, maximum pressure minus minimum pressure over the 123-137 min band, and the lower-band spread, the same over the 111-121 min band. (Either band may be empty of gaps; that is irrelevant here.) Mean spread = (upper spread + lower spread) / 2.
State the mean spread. 12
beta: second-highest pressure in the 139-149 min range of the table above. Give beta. 50.14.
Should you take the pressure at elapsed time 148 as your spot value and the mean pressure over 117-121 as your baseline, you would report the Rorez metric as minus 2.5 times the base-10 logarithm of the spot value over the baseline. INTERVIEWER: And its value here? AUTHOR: -0.5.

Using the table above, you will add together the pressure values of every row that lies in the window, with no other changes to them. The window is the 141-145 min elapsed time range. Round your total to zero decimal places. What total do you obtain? 98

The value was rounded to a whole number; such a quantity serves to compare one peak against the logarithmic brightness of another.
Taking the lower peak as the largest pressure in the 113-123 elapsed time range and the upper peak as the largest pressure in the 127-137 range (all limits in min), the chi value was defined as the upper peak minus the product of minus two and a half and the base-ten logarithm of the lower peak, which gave 43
